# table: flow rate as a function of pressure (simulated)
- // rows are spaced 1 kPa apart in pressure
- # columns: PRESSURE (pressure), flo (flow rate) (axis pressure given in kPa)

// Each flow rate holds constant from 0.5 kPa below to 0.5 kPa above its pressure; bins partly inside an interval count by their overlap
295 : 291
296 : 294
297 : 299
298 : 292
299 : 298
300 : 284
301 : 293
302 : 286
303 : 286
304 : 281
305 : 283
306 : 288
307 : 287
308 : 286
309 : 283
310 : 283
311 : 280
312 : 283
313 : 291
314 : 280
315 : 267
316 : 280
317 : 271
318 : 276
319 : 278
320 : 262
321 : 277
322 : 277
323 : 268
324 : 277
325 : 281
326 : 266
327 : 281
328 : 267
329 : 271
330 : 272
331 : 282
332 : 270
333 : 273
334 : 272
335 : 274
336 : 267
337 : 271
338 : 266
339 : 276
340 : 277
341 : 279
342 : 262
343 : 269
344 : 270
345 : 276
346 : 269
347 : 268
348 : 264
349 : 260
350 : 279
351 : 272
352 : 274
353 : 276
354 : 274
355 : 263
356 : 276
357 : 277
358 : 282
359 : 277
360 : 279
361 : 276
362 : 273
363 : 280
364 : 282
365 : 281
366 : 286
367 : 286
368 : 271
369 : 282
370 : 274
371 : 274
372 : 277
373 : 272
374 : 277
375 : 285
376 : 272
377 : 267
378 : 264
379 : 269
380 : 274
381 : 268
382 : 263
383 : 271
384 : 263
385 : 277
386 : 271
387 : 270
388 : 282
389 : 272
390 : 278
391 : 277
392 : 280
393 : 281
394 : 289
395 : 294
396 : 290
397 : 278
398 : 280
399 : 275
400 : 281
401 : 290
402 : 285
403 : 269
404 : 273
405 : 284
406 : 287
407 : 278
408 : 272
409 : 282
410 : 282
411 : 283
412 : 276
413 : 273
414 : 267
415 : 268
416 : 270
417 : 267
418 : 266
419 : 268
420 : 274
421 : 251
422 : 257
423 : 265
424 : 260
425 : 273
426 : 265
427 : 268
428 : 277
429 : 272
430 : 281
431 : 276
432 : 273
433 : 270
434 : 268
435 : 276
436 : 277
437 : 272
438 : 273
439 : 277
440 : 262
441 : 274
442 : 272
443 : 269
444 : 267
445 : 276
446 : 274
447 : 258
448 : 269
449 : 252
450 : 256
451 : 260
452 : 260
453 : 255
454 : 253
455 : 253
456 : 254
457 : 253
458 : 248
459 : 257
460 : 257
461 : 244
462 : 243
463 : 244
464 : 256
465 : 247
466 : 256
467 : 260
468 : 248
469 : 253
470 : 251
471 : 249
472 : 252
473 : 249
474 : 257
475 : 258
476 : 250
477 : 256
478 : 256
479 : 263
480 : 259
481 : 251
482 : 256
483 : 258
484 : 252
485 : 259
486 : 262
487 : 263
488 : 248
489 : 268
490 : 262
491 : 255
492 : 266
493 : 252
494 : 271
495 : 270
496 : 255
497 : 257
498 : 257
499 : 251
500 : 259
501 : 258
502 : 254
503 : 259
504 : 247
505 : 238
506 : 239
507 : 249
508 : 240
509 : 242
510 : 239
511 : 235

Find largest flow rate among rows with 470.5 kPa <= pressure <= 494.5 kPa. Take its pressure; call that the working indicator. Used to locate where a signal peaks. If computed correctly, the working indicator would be 494 kPa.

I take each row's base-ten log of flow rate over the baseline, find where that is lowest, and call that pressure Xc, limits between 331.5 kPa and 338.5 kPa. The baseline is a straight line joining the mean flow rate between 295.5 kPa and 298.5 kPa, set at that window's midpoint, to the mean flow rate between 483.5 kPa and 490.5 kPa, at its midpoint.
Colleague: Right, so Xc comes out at 338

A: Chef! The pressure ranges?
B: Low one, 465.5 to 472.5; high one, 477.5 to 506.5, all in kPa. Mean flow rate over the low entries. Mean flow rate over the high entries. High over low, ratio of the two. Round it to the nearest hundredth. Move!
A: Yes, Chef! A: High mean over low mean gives 1.02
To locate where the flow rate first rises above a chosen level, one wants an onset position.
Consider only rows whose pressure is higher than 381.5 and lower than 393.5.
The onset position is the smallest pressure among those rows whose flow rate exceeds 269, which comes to 383 kPa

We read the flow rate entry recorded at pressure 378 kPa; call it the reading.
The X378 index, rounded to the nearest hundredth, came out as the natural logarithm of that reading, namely 5.58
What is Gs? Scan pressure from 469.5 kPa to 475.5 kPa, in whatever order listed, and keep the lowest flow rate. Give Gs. 249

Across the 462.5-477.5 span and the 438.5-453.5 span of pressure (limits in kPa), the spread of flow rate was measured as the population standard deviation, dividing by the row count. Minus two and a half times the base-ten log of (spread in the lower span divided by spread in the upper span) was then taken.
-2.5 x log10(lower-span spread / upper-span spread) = -0.64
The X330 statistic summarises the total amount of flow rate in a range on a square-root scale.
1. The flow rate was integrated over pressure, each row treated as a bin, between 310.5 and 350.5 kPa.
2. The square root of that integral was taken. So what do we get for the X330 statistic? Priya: 105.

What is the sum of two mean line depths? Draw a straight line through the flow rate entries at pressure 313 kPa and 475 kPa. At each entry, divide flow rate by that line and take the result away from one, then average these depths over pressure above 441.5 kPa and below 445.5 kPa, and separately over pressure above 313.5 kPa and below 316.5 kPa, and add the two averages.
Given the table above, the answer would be 0.03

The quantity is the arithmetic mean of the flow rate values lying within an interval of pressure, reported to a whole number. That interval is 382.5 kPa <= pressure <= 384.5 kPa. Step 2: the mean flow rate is 267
